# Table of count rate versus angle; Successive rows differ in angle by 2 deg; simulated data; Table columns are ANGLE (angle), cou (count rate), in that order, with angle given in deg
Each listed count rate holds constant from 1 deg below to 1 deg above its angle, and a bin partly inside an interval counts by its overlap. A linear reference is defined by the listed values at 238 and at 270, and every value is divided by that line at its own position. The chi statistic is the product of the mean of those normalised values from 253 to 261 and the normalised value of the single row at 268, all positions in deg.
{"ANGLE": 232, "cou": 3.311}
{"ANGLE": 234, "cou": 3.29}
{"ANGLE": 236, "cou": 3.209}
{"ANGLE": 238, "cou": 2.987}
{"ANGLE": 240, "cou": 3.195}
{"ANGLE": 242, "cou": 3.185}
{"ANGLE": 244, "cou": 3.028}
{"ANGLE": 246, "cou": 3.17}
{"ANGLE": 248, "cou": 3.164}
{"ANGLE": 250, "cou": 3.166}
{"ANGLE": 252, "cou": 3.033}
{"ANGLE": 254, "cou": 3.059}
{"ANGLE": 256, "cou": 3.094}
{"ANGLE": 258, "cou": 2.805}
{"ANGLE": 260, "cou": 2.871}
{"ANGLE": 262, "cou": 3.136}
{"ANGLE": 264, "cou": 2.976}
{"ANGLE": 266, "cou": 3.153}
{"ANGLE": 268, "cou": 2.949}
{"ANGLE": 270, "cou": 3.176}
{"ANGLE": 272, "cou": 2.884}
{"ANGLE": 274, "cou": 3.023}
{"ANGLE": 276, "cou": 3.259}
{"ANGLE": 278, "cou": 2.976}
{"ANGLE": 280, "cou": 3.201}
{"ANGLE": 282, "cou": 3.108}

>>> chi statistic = 0.89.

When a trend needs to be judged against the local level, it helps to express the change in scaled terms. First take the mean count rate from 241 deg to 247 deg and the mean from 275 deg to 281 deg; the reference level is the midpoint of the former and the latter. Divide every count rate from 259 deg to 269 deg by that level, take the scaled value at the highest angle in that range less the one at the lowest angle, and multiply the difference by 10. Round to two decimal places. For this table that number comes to 0.25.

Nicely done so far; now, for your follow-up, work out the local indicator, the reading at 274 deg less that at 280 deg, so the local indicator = -0.18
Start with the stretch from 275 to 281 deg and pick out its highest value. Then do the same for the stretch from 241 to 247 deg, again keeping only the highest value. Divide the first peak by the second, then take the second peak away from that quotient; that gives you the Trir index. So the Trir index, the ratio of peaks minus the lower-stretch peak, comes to -2.162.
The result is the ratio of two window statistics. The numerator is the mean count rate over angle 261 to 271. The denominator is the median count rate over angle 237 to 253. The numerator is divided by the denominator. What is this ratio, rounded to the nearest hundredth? 0.97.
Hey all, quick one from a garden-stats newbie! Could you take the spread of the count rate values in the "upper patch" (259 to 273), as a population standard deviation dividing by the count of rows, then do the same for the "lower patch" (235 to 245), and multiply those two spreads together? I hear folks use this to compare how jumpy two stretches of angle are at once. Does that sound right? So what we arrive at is 0.011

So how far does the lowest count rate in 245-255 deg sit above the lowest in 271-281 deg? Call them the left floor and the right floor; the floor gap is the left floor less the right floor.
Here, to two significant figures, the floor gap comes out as 0.15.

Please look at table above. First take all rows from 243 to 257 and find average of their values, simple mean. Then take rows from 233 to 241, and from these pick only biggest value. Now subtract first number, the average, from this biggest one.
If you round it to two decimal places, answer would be 0.19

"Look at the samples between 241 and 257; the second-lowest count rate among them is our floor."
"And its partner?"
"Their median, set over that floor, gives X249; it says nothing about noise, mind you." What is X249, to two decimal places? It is 1.03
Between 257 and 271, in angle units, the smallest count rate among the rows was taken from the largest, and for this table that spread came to 0.37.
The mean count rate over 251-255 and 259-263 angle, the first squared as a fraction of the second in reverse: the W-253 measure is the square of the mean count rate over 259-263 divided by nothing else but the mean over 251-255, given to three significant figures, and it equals 2.96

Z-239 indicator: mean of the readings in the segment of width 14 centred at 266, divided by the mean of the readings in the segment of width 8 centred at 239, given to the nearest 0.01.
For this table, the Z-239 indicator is 0.96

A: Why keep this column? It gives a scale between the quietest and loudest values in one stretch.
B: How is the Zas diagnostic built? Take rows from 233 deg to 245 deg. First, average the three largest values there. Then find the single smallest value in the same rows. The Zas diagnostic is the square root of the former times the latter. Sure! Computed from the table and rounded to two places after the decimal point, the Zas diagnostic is 3.11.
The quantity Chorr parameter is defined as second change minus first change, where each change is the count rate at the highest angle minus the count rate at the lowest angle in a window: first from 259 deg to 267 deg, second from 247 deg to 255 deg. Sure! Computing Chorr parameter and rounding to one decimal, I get -0.4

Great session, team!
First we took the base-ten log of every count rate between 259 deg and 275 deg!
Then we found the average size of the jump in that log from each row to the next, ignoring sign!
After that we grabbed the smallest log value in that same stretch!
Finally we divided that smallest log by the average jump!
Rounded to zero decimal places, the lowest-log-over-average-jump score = 15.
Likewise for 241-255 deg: 44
